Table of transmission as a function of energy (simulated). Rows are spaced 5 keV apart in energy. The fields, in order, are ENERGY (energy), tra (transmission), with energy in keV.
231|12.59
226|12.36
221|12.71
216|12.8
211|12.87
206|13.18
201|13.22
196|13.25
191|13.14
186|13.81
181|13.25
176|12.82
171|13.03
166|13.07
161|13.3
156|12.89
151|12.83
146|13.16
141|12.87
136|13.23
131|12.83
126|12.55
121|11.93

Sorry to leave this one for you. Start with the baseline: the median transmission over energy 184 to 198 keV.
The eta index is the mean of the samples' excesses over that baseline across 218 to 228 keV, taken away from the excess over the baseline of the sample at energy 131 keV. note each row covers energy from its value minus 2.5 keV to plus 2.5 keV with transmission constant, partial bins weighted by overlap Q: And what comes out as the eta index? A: 0.3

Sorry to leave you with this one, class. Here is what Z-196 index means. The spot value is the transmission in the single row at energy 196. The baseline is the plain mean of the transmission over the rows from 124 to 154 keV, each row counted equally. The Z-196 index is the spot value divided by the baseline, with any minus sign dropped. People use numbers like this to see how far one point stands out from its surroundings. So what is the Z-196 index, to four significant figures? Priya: 1.026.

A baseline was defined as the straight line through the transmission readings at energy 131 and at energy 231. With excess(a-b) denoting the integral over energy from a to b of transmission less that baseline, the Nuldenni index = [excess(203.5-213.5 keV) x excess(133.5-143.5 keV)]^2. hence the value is 82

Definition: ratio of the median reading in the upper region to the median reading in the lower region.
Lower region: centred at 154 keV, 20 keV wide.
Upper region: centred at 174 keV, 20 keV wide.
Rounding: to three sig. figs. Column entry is 1.00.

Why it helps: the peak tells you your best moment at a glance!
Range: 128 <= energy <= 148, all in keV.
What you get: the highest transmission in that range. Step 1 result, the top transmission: 13.23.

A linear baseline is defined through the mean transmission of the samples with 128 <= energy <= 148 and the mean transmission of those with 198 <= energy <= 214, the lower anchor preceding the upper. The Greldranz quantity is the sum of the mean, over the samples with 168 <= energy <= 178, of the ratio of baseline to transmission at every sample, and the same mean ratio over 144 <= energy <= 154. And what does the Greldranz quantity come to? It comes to 2.01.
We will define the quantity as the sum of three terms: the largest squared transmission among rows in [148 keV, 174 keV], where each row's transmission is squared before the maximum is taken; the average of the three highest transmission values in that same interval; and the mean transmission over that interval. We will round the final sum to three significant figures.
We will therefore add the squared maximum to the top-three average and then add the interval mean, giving 203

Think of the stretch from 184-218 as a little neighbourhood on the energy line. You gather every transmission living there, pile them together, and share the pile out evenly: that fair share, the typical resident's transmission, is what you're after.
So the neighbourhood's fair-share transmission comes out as 13.2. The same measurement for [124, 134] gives 12.7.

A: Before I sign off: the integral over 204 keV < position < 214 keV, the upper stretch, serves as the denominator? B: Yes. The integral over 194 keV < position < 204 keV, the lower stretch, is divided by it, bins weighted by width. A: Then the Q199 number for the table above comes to 1.0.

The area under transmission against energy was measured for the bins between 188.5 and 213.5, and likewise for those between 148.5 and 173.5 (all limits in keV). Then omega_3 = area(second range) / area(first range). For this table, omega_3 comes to 0.99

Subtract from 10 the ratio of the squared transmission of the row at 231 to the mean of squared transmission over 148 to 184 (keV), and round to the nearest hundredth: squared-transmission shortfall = 9.07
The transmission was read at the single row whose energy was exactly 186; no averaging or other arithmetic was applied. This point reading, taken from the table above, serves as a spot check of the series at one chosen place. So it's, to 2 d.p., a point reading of 13.81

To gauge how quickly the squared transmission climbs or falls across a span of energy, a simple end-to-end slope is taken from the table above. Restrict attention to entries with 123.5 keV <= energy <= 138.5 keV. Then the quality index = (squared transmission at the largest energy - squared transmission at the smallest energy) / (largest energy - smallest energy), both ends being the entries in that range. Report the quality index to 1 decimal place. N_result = 1.8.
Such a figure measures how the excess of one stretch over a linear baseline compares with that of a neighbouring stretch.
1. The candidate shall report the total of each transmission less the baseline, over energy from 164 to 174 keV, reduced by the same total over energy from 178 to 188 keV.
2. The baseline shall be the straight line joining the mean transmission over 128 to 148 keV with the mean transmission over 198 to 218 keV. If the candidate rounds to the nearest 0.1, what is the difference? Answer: -1.0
